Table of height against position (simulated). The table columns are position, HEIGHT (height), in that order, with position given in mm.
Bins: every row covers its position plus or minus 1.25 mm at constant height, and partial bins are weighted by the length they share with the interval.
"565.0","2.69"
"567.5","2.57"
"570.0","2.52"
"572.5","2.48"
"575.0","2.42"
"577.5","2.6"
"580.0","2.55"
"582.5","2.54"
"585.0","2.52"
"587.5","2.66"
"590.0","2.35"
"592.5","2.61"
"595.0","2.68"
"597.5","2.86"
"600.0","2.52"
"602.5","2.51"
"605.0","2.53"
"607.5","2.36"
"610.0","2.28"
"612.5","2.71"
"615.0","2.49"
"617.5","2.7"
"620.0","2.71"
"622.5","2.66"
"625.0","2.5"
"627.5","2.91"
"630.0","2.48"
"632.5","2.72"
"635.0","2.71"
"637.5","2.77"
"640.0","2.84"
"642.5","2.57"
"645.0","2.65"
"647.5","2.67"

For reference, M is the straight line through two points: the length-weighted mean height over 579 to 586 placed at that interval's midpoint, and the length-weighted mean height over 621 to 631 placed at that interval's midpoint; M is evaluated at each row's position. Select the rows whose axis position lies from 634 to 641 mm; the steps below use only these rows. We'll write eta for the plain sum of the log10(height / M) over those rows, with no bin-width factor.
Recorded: 0.049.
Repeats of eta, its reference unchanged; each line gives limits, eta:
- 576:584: 0.017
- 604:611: -0.110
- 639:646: 0.000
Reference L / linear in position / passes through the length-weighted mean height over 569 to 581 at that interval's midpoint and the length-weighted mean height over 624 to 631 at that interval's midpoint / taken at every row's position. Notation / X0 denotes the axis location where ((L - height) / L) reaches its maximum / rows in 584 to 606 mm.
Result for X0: 590.0 mm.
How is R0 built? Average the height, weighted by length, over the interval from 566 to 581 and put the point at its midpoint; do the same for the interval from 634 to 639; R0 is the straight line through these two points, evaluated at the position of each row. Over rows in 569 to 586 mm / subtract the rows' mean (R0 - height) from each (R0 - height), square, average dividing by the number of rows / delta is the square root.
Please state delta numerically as 0.05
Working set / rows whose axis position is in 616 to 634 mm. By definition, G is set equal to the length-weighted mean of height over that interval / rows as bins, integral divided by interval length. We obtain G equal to 2.67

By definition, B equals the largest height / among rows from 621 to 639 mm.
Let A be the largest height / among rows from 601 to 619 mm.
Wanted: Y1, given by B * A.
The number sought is 7.9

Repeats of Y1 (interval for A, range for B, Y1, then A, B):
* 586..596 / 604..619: 7.3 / 2.68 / 2.71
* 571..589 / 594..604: 7.6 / 2.66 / 2.86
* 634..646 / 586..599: 8.1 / 2.84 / 2.86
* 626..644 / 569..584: 7.6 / 2.91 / 2.6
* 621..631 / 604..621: 7.9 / 2.91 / 2.71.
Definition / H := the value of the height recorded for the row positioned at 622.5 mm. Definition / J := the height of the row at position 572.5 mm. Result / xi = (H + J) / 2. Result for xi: 2.57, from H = 2.66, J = 2.48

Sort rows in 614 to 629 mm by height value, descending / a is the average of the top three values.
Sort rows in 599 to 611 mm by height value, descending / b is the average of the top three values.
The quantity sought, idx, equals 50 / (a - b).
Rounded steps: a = 2.77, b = 2.52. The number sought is 197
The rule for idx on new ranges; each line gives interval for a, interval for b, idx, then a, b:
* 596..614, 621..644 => -357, 2.70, 2.84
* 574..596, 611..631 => -395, 2.65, 2.78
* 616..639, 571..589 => 254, 2.80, 2.60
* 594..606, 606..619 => 882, 2.69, 2.63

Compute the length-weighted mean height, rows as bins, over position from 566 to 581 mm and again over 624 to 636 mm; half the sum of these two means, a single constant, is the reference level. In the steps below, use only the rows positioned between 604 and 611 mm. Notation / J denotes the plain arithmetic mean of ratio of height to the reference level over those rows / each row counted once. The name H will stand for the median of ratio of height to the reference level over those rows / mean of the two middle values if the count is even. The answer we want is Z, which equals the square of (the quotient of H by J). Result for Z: 0.98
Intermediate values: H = 0.91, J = 0.92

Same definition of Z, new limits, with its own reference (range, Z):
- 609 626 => 1.06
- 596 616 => 0.99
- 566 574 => 1.00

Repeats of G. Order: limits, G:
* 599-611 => 2.44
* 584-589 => 2.58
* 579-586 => 2.54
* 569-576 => 2.47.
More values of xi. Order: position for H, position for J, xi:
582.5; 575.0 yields 2.48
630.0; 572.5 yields 2.48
